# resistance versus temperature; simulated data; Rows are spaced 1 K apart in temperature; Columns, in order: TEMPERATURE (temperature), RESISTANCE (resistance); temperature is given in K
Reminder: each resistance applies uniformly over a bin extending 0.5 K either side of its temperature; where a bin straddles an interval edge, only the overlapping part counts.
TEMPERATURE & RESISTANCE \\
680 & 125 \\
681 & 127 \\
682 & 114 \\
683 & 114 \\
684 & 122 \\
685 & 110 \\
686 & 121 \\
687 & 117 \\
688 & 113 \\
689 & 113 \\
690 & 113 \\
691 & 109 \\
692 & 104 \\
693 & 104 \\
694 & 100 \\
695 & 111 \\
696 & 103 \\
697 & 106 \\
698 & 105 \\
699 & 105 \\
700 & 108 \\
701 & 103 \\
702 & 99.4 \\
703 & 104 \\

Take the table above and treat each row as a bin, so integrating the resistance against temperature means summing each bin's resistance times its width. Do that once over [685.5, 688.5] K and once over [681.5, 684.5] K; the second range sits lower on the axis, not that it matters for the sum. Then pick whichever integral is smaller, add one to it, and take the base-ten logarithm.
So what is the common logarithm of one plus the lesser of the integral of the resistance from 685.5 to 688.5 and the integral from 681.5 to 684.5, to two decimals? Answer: 2.55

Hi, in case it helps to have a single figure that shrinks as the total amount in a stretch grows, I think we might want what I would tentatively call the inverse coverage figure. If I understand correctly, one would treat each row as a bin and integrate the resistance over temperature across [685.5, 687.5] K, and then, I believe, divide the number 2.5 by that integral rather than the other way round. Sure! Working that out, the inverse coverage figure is 0.011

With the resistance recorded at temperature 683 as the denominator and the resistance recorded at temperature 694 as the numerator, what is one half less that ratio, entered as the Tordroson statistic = -0.377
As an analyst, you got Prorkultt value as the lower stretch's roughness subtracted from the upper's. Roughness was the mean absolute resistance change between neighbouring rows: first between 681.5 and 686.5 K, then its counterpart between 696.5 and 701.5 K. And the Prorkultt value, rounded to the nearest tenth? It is -5.5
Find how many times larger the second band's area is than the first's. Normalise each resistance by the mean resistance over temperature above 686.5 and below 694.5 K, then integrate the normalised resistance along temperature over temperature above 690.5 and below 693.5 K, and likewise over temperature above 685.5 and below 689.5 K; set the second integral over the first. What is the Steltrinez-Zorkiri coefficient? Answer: 1.5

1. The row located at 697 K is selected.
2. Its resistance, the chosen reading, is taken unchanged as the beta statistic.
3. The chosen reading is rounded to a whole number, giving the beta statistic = 106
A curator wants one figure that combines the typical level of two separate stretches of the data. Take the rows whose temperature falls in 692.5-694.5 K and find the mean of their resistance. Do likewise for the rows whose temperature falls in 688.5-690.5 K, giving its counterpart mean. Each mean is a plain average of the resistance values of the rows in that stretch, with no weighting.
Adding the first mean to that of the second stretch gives 215.0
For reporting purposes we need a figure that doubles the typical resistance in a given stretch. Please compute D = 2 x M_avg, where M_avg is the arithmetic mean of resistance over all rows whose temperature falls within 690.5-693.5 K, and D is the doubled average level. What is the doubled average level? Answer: 211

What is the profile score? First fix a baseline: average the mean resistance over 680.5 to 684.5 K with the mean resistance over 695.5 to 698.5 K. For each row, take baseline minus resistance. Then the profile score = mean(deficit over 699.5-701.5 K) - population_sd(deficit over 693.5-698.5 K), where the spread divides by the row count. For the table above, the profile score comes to 2.8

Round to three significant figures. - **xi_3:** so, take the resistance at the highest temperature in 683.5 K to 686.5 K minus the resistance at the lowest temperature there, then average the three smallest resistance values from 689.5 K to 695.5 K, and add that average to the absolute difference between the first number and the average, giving 206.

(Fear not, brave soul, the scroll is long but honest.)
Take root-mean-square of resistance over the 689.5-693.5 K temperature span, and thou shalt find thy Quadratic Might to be 108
